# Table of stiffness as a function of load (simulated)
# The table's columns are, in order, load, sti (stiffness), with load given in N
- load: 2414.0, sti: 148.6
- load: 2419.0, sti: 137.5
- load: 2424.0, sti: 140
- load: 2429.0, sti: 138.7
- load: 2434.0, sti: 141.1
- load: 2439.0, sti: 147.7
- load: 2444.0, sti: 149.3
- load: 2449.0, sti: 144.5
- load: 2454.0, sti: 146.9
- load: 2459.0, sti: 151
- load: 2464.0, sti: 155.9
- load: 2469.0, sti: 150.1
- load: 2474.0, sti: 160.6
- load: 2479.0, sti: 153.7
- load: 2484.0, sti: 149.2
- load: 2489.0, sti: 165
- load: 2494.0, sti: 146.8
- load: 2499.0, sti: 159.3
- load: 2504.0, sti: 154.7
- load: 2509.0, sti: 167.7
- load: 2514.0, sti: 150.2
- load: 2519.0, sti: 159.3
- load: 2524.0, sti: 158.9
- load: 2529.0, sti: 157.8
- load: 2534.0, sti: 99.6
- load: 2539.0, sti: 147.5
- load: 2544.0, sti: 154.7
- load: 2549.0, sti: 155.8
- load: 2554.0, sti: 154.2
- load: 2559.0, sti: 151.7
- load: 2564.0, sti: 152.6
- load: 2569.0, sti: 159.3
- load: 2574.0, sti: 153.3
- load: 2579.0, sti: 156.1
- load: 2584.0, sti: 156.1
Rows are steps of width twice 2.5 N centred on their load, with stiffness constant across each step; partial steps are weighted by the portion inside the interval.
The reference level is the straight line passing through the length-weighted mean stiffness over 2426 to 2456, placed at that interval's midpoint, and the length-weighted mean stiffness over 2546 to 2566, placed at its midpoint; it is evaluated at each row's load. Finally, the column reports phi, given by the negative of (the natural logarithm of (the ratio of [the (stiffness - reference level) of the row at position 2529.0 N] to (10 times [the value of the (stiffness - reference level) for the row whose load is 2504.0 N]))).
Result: 2.1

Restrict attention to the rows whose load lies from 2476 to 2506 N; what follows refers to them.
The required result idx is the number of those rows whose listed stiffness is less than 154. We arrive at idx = 3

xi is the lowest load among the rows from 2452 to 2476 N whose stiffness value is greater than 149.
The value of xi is 2459.0 N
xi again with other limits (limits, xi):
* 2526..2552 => 2529.0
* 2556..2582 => 2559.0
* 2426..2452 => 2444.0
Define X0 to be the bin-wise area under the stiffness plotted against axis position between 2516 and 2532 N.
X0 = 2505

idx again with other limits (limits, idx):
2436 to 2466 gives 5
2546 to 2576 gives 3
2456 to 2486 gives 4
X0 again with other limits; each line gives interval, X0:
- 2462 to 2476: 2175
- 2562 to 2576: 2173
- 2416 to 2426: 1392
